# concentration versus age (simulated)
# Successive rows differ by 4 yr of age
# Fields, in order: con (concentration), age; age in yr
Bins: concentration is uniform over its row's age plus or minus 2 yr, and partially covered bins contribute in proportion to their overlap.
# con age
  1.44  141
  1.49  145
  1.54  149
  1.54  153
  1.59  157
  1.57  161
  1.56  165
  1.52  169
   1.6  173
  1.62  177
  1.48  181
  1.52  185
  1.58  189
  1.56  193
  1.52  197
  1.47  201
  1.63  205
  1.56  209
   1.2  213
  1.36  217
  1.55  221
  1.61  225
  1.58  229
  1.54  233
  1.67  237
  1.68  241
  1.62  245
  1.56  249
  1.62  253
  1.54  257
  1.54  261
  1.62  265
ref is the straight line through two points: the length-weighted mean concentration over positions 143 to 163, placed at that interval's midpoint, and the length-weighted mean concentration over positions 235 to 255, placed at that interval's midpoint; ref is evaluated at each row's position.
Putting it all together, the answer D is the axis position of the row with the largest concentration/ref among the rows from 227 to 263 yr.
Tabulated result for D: 241 yr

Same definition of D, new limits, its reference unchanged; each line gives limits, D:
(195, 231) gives 205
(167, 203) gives 177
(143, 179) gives 177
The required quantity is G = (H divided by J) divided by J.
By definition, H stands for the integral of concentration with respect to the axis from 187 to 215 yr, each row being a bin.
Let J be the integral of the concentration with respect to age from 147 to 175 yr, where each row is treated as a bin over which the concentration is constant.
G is 0.0221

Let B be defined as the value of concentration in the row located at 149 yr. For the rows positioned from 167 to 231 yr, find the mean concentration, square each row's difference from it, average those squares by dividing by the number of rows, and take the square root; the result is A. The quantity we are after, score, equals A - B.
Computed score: -1.43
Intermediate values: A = 0.106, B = 1.54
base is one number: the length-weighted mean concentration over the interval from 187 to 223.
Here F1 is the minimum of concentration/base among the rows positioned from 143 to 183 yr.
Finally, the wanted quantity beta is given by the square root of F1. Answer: 1.00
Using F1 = 0.99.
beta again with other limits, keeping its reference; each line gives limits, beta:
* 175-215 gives 0.90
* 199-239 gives 0.90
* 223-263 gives 1.02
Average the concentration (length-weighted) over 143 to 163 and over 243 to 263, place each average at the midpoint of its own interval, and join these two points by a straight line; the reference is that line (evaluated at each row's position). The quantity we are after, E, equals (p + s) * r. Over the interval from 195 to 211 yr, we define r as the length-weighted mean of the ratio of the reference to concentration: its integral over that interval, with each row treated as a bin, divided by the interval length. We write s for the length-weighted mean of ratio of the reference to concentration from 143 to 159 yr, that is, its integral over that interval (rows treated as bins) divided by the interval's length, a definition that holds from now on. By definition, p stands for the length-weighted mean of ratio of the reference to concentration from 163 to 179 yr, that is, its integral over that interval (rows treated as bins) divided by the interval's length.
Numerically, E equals 2.01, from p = 0.986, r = 1.01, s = 1.00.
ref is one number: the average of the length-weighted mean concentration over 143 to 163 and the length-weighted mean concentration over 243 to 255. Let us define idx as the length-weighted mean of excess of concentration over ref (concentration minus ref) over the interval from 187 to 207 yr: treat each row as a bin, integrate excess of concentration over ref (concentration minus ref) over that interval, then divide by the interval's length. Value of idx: -0.02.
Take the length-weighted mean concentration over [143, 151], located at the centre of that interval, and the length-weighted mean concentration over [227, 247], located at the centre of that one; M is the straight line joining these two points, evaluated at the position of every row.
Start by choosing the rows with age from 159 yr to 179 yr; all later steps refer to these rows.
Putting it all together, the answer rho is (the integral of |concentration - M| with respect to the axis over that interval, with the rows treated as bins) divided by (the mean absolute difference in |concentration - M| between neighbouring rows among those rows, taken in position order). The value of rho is 48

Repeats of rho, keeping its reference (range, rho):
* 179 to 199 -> 27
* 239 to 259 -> 16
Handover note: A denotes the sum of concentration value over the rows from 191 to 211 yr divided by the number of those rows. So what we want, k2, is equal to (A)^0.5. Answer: 1.244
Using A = 1.55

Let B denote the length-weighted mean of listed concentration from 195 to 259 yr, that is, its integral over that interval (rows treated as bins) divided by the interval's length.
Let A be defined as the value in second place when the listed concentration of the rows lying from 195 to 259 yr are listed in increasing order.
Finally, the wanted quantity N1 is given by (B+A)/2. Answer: 1.45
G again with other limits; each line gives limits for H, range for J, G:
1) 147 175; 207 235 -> 0.0252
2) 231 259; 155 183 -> 0.0235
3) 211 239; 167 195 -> 0.0222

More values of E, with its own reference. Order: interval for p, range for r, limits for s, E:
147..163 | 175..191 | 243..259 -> 1.99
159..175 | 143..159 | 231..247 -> 1.97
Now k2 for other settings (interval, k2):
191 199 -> 1.241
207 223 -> 1.191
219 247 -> 1.268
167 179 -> 1.257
